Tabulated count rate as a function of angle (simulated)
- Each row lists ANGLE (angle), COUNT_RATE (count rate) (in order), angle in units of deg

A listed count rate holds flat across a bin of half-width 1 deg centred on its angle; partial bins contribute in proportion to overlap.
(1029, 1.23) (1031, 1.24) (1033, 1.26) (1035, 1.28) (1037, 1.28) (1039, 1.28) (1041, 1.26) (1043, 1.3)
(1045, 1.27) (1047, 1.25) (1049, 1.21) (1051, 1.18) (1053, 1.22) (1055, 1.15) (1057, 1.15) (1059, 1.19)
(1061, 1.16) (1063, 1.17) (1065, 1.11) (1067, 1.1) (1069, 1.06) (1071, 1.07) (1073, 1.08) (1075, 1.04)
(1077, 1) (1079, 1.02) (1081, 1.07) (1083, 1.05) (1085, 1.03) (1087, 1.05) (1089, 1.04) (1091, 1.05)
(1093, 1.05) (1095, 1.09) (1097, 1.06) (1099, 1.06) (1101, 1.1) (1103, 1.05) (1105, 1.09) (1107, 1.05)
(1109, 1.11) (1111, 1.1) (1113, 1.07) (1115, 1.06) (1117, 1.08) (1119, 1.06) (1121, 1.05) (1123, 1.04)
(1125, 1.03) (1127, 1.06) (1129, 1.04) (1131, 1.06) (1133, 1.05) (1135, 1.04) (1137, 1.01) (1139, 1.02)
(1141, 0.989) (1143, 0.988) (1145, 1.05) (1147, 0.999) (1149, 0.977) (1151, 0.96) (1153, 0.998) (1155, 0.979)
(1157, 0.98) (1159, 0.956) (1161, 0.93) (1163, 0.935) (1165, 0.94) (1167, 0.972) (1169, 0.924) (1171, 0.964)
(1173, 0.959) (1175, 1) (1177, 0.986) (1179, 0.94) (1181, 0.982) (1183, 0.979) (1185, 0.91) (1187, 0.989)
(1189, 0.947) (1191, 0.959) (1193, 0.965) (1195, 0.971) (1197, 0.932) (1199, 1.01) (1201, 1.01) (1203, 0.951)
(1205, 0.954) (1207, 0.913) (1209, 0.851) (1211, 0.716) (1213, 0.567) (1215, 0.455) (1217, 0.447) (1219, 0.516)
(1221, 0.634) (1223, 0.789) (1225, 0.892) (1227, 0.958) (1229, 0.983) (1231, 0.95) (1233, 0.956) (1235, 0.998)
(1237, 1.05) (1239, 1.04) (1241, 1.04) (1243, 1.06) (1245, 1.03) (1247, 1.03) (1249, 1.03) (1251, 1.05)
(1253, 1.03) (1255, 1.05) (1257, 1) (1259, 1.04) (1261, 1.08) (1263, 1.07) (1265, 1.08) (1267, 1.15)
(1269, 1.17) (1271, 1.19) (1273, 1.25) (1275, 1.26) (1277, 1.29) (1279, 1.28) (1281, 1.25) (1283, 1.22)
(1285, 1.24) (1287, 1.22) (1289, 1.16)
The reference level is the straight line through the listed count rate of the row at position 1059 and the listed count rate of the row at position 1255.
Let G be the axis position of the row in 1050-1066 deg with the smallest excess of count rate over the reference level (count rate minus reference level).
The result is 1065 deg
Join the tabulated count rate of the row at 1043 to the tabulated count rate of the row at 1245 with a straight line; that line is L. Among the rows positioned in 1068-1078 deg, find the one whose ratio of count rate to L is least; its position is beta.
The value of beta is 1077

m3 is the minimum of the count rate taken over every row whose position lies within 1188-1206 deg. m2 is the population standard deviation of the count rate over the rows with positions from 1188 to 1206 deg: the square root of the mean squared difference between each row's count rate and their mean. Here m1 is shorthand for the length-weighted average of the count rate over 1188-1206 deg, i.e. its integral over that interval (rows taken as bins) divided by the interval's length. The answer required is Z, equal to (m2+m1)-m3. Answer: 0.060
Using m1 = 0.97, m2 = 0.025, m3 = 0.932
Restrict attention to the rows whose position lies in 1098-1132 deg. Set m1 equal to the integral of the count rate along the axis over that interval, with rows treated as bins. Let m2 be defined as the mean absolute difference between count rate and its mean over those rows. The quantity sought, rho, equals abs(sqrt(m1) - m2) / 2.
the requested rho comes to 3.00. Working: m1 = 36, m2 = 0.019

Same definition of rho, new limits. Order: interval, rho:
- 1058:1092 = 3.00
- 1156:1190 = 2.84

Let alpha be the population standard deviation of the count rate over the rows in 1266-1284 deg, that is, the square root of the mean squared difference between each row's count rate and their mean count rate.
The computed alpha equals 0.0465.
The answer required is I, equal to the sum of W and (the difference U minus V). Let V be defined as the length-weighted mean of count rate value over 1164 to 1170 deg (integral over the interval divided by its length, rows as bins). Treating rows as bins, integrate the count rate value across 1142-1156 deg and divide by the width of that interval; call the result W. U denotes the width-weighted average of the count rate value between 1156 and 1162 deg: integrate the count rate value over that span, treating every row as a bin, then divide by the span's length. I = 1.00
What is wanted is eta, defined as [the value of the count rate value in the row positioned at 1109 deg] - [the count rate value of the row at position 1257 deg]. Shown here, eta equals 0.11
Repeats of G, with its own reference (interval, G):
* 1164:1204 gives 1185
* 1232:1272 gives 1233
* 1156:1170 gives 1169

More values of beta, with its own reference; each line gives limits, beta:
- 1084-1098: 1085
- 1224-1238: 1225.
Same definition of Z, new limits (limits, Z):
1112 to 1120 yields 0.016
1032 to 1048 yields 0.037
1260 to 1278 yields 0.180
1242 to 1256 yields 0.022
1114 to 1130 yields 0.037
